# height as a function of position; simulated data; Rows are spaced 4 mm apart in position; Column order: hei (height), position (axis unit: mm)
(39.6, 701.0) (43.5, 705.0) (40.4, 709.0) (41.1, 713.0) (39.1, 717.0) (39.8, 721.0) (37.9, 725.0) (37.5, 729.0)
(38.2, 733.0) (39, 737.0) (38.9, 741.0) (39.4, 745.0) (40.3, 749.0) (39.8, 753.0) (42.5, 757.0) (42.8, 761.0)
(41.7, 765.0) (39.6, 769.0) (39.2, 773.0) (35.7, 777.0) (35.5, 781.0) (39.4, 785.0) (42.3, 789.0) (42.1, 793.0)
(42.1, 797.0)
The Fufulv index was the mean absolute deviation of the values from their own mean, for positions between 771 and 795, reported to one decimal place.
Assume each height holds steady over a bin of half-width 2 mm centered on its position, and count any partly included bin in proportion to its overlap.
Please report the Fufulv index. 2.3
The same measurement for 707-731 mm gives 1.1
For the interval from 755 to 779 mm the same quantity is 2.1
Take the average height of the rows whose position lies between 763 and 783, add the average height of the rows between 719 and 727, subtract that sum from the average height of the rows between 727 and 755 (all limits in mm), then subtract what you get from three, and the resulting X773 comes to 41.2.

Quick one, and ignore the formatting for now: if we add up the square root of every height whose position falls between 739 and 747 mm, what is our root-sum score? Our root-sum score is 12.5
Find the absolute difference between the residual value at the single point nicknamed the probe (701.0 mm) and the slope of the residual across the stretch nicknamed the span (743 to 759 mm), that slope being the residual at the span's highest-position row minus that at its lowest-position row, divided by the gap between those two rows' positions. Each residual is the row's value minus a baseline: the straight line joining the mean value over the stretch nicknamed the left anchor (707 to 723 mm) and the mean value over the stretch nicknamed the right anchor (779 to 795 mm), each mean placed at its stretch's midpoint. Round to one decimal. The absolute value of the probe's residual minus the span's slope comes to 0.8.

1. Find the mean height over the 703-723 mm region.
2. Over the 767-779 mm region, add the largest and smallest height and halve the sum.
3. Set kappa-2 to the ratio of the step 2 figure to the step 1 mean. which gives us 0.92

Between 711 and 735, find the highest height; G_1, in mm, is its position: 713.0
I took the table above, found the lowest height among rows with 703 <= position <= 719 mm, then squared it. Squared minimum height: 1529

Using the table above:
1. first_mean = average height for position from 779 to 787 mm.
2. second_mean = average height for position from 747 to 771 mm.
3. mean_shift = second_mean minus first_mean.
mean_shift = 3.7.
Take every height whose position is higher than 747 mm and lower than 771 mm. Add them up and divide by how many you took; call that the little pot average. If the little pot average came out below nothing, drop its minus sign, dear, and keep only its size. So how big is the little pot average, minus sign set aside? 41.1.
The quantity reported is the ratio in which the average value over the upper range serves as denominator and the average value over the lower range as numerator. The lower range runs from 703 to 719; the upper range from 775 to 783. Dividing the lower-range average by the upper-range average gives 1.15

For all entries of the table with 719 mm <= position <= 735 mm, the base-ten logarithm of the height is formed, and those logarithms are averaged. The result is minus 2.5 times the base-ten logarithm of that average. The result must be -0.499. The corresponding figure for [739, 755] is -0.509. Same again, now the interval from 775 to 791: -0.497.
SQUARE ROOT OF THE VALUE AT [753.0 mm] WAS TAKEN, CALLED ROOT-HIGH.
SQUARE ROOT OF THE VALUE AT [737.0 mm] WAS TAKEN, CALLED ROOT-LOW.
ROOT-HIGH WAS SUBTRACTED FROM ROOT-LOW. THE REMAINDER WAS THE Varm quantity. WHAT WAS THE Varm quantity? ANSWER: -0.1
